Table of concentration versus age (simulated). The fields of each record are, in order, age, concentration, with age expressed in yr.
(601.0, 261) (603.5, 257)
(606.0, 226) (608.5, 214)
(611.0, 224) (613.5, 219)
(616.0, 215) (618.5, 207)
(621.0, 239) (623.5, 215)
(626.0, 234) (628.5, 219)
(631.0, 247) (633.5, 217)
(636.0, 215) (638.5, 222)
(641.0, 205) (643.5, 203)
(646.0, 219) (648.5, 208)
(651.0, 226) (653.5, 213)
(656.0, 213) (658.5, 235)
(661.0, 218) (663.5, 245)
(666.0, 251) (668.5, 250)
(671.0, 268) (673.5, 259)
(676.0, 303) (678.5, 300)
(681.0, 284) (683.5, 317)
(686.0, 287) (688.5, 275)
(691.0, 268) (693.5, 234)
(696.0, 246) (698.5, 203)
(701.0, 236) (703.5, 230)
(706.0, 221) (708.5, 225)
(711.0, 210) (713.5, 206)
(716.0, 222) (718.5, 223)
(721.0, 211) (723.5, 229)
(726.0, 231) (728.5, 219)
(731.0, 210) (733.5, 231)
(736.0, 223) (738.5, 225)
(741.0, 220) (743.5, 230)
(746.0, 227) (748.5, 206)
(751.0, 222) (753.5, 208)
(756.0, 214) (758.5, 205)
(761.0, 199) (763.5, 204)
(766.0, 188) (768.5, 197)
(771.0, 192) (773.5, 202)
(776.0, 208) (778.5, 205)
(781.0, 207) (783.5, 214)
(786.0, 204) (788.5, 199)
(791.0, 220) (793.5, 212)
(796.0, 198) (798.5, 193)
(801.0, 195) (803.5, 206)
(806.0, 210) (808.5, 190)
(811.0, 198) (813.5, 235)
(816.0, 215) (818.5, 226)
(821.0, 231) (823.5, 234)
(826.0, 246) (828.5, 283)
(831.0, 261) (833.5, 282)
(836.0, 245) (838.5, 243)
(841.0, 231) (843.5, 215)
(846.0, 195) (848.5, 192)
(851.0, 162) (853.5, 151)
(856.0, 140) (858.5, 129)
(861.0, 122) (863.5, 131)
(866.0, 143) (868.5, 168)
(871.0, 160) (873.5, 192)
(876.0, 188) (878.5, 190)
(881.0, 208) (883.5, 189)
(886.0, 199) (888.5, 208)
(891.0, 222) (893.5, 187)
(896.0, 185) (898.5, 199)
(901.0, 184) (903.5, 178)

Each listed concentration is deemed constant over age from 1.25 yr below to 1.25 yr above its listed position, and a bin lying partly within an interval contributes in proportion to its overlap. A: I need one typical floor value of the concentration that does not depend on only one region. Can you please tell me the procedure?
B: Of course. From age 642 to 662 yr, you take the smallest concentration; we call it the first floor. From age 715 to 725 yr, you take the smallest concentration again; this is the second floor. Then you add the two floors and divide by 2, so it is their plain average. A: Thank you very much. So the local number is 207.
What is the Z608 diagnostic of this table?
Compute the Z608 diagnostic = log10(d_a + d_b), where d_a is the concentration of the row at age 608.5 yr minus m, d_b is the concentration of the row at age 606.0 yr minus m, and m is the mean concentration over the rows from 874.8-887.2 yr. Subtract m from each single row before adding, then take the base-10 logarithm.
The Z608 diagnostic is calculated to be 1.70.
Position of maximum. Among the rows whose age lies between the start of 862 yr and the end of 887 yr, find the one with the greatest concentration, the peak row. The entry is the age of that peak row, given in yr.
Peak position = 881.0 yr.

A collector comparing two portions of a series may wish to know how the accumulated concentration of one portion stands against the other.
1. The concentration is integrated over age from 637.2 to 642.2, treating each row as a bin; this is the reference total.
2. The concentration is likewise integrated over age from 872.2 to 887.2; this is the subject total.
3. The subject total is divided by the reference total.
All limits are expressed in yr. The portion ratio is 2.7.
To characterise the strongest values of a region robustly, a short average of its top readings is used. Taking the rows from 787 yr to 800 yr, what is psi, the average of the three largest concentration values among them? 210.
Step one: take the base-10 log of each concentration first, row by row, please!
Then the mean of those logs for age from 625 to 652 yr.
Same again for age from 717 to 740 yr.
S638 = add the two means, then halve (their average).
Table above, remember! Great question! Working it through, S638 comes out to 2.344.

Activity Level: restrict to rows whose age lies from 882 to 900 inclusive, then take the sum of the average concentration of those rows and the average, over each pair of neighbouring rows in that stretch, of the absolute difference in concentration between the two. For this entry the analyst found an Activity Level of 212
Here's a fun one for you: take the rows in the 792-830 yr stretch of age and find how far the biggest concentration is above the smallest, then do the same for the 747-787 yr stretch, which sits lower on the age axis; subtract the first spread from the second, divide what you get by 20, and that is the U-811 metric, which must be -3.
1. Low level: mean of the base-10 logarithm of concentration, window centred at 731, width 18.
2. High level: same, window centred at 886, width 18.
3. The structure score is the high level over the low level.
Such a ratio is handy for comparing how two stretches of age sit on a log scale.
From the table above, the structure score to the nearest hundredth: 0.98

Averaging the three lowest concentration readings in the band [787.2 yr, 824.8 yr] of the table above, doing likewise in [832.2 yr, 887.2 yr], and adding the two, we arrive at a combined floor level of 320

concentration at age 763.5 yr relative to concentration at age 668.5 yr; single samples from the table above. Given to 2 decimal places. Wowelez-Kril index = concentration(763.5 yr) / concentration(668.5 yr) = 0.82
